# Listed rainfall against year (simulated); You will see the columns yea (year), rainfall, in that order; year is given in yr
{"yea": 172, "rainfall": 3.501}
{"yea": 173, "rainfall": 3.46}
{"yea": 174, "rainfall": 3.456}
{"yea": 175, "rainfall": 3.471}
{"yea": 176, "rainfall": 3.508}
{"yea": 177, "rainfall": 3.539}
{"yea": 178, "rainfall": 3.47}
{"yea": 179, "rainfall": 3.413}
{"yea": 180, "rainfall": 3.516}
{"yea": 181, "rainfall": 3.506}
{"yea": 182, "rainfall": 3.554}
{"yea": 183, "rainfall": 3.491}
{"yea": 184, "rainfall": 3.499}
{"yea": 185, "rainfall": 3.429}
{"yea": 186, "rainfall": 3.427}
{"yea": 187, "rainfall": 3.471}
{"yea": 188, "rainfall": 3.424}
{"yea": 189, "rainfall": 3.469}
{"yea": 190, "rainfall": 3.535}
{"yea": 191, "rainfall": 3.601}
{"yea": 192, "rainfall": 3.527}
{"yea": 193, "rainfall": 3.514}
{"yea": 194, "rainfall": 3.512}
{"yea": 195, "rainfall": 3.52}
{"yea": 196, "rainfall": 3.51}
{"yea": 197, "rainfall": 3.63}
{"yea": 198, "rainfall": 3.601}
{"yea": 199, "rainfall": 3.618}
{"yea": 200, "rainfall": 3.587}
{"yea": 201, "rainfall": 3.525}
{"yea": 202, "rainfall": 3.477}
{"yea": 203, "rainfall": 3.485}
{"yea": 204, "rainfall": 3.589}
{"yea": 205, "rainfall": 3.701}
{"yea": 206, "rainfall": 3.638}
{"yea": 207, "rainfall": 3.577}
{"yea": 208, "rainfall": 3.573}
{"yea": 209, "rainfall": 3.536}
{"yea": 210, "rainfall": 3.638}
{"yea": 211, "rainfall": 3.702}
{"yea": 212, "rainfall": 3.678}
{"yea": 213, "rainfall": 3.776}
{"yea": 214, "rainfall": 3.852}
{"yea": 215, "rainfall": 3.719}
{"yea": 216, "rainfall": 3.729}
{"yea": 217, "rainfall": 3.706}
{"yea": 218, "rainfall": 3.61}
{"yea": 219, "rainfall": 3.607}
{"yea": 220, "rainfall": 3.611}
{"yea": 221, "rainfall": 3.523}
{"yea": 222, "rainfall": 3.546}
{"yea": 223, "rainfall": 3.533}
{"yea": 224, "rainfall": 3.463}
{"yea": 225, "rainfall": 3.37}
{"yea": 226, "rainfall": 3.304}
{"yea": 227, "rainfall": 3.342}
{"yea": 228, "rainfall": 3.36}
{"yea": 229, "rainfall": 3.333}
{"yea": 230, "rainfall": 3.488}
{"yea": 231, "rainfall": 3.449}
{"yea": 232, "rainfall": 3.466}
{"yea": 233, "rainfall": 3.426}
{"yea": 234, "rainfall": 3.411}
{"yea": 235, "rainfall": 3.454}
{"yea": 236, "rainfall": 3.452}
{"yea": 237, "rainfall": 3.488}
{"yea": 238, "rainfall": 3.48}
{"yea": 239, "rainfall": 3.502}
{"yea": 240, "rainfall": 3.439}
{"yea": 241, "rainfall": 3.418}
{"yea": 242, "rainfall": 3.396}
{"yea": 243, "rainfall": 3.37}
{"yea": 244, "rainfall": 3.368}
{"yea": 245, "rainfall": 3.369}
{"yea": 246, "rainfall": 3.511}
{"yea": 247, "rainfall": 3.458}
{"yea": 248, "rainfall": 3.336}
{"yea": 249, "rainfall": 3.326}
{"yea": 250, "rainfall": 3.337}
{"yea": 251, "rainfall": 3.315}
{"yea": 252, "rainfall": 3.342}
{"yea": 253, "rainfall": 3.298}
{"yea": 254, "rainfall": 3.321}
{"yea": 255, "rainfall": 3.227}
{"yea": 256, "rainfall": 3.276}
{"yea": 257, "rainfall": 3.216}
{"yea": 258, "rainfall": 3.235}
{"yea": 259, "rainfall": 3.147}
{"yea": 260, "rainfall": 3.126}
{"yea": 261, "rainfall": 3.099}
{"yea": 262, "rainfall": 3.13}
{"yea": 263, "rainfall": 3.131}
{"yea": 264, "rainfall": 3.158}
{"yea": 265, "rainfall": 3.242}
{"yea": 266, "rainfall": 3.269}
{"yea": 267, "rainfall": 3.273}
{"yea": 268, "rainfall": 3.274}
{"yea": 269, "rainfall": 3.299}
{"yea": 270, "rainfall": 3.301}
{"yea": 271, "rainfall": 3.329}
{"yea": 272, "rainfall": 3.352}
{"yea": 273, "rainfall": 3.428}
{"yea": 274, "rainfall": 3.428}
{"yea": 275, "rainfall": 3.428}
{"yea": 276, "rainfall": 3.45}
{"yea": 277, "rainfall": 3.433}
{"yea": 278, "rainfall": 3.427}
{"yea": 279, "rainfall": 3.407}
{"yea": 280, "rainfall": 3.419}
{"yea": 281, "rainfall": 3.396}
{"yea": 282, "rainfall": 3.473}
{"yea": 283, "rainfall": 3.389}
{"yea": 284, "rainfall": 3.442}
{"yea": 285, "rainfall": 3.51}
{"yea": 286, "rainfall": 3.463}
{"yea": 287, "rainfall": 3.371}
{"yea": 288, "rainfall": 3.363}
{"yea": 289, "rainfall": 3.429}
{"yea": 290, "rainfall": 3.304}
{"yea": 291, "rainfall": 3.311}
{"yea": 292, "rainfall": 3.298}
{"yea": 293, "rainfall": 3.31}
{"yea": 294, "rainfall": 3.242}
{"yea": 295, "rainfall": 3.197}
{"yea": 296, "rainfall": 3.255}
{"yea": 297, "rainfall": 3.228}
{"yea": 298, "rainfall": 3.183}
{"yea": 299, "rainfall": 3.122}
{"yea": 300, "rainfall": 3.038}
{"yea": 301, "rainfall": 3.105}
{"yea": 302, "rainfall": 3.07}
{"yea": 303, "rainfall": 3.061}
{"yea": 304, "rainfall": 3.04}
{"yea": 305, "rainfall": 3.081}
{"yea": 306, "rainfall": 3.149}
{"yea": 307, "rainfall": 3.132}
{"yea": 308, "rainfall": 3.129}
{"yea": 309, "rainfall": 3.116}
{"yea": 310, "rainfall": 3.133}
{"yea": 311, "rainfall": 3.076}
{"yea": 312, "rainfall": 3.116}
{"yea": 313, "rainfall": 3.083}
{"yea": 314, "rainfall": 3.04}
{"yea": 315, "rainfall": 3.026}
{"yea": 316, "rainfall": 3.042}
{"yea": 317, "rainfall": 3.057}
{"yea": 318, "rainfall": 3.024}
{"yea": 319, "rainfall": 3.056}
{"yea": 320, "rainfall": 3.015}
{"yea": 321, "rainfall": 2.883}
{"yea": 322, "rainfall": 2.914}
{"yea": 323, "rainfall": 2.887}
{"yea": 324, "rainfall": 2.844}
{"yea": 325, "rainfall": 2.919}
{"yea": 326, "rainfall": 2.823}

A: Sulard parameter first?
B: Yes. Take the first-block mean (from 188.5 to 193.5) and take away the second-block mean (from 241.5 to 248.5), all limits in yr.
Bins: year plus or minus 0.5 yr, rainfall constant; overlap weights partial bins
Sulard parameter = 0.128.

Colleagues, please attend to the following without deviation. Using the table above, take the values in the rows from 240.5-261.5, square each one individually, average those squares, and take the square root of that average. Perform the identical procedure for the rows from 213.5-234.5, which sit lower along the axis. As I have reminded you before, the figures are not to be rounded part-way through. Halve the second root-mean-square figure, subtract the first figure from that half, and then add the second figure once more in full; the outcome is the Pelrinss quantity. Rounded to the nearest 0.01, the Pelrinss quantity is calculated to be 1.97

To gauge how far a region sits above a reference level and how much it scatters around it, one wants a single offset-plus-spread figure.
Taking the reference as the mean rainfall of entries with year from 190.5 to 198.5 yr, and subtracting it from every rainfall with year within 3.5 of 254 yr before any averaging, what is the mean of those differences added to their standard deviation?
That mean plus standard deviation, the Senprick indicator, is -0.22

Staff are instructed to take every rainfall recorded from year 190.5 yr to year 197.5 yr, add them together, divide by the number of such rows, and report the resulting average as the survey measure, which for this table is 3.54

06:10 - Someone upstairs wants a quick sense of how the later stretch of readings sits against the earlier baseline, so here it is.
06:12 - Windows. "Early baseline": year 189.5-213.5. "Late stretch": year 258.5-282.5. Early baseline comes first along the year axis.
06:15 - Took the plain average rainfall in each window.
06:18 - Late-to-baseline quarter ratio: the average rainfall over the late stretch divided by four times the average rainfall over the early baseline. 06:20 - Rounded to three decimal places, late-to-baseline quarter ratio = 0.231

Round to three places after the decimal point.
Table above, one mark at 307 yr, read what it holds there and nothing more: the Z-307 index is 3.132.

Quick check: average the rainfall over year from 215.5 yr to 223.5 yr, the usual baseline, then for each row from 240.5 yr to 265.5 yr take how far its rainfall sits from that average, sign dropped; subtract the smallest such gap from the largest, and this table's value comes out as 0.41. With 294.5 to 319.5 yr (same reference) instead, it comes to 0.23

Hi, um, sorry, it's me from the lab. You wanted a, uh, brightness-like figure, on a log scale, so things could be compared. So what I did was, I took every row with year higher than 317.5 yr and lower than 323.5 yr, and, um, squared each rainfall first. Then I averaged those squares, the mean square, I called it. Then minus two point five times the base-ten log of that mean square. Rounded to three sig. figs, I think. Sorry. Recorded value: -2.36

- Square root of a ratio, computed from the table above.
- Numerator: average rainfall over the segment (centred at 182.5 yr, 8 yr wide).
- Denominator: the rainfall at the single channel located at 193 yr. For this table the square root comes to 1.00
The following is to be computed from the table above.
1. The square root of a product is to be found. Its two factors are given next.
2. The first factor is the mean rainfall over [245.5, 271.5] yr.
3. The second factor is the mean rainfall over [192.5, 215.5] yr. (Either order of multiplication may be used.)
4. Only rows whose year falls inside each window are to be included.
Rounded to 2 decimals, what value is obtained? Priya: 3.43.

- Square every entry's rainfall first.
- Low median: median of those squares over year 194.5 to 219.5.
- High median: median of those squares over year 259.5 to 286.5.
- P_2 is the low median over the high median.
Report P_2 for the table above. 1.13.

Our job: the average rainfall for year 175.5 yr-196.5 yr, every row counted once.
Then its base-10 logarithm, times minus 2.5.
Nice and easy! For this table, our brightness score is -1.36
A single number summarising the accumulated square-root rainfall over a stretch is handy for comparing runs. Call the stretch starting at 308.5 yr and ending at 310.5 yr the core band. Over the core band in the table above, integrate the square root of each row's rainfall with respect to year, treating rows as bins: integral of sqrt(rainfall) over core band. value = 3.54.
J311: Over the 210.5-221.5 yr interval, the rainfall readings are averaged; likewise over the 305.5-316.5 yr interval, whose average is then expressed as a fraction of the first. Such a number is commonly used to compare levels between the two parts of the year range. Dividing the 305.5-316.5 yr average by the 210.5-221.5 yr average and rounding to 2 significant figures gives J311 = 0.84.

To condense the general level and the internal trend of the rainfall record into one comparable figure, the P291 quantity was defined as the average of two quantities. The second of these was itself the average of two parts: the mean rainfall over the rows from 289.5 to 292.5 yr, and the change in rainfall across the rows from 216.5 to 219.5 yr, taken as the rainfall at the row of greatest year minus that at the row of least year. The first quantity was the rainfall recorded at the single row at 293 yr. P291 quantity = 2.46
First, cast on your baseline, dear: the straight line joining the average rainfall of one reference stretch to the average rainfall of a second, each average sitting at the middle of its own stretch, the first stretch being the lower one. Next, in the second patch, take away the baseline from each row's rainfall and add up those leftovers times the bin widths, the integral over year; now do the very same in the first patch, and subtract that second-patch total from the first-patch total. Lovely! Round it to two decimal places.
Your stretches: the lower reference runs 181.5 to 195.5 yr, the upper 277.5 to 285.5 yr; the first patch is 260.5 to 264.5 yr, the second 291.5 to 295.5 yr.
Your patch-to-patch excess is -0.62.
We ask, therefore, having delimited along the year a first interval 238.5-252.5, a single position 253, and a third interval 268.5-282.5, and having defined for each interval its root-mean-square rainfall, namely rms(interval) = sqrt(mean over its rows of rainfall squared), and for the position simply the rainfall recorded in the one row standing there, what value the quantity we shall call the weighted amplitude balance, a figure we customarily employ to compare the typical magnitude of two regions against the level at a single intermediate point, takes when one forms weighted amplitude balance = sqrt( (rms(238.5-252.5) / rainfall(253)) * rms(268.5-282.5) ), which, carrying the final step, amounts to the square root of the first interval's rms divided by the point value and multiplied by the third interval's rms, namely 1.87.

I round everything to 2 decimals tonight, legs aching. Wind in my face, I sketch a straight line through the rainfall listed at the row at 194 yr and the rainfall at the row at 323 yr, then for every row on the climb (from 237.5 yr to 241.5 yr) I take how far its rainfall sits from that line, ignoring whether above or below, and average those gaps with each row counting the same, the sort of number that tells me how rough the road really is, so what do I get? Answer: 0.17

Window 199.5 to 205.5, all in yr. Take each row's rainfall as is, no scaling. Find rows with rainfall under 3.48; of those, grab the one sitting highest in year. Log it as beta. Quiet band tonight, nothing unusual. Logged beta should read 202 yr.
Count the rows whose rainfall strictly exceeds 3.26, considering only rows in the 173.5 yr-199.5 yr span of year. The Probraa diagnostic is 26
